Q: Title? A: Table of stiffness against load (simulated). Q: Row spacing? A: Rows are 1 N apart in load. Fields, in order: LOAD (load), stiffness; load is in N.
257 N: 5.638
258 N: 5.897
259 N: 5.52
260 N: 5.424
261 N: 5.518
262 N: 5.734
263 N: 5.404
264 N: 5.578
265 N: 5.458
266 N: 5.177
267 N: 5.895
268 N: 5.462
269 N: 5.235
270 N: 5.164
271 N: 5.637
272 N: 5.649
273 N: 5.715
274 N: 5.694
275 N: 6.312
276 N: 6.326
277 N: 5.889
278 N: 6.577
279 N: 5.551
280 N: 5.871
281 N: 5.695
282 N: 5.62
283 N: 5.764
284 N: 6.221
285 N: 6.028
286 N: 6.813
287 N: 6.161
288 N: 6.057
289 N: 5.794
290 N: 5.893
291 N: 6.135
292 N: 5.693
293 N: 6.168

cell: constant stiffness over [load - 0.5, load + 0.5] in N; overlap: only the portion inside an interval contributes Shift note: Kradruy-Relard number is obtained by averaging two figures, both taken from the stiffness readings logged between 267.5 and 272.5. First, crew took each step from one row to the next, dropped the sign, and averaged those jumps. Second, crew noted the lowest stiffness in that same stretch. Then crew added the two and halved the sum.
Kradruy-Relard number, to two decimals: 2.68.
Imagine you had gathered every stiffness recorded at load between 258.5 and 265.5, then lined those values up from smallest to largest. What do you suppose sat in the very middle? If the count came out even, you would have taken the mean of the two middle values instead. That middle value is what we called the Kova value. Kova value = 5.52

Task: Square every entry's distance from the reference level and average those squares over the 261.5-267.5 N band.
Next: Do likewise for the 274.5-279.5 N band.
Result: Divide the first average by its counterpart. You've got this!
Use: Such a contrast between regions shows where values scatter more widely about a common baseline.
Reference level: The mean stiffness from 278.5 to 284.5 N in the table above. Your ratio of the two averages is 0.5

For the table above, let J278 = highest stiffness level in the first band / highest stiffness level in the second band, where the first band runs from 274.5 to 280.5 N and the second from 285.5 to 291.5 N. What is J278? 0.97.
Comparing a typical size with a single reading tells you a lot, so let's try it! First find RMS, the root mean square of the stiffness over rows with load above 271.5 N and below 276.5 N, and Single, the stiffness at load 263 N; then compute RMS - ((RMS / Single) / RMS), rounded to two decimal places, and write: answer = 5.76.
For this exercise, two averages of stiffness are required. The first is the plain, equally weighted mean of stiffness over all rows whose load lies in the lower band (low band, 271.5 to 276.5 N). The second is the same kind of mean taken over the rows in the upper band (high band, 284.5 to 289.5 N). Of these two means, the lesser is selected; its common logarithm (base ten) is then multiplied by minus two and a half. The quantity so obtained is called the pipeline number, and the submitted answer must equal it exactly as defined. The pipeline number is -1.93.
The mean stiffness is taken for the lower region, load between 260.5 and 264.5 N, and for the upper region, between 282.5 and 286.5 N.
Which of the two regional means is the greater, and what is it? 6.21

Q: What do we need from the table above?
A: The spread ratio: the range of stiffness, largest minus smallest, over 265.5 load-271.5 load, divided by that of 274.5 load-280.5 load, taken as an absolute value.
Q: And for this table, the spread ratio 0.71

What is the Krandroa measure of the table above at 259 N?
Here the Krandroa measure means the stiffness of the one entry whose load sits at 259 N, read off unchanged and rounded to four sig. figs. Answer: 5.520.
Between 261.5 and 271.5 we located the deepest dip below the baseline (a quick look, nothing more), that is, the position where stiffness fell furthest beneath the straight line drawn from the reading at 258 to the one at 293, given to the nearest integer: 270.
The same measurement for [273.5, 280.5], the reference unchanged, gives 279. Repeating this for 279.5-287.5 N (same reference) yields 282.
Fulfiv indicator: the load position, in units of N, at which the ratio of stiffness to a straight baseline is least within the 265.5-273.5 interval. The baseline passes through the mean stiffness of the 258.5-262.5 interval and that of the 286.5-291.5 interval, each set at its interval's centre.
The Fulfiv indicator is 270 N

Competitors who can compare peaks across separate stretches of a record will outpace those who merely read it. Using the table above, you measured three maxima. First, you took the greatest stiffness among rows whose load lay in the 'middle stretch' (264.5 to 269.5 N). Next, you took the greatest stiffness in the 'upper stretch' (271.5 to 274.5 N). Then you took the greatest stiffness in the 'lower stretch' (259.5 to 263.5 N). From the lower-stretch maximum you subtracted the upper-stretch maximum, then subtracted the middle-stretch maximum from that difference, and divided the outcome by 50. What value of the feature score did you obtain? -0.118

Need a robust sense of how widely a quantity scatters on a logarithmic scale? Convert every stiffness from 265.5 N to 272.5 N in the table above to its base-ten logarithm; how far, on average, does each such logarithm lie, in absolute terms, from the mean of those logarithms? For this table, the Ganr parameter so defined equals 0.0183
